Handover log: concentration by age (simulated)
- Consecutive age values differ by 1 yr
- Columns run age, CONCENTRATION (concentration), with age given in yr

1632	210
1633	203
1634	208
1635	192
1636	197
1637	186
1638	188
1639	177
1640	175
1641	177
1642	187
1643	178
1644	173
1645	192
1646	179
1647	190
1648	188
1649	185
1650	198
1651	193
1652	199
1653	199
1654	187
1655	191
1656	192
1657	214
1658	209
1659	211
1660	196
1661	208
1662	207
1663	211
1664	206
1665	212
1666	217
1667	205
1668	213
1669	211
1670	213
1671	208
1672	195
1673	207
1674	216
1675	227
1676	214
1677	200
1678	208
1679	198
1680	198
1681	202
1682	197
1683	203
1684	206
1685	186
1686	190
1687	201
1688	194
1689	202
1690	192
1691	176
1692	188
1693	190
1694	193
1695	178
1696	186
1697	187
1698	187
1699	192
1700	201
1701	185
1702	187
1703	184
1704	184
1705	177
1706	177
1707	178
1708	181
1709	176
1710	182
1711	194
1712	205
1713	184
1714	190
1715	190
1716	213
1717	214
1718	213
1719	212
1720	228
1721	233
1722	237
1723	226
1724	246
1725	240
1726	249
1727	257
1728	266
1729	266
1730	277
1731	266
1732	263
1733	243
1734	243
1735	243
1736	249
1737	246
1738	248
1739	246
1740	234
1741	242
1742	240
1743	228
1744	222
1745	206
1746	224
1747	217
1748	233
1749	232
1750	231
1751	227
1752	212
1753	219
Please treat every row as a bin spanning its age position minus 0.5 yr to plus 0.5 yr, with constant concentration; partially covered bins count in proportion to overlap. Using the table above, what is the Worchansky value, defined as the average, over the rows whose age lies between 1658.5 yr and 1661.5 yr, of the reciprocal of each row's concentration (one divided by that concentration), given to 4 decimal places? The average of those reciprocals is 0.0049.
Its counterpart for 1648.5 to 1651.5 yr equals 0.0052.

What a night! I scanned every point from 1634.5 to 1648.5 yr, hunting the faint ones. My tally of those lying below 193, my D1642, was 13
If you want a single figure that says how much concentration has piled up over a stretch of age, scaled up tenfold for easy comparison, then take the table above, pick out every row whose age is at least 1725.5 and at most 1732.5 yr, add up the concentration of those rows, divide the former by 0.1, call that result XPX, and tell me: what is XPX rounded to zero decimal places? 18440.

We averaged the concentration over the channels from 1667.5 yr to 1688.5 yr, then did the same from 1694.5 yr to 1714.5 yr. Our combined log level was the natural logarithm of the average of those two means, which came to 5.27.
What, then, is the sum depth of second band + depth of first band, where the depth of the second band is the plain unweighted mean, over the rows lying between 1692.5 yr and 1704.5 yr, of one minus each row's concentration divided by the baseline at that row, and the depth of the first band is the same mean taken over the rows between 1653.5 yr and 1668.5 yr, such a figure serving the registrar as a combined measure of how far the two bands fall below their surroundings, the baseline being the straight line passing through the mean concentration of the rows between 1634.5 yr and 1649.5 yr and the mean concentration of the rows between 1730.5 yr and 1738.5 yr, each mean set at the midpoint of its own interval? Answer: 0.13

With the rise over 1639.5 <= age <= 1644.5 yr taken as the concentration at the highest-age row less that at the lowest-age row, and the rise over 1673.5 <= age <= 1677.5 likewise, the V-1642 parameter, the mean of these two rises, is -9.0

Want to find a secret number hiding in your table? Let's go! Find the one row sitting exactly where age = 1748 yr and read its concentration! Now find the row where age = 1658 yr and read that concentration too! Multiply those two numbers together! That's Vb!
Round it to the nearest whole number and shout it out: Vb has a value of 48697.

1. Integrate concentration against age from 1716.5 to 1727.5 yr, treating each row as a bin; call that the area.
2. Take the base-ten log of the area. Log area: 3.41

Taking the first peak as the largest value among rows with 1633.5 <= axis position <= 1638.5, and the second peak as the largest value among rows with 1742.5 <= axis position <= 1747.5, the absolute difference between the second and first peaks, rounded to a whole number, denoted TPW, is 20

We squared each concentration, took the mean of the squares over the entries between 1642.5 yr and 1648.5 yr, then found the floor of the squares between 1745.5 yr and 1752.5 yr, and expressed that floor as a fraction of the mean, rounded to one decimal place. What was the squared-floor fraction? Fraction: 1.3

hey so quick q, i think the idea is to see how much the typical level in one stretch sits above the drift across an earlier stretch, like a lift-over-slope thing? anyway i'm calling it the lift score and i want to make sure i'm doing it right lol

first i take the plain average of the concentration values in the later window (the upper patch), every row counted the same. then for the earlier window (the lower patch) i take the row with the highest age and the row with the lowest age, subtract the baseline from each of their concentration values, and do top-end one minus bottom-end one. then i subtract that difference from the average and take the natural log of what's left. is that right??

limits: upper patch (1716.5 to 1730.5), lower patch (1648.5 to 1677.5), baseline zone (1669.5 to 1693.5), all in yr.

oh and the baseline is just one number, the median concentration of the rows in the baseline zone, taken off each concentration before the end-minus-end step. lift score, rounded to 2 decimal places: 5.42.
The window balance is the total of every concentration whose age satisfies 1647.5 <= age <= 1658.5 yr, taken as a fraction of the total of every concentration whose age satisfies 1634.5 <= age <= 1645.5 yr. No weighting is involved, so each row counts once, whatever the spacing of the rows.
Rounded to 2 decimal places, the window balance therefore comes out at 1.07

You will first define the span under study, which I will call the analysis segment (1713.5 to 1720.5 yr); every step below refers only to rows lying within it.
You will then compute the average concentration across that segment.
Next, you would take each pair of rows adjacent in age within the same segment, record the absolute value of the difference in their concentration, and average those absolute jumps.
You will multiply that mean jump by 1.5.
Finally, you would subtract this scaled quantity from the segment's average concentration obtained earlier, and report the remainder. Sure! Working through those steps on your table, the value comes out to 198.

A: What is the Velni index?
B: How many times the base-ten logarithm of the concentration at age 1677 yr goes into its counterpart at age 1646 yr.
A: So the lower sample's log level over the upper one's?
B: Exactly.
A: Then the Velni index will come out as 0.979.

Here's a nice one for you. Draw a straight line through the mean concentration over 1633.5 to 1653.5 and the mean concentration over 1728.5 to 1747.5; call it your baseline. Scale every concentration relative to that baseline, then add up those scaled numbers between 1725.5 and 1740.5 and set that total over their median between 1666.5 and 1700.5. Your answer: 17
